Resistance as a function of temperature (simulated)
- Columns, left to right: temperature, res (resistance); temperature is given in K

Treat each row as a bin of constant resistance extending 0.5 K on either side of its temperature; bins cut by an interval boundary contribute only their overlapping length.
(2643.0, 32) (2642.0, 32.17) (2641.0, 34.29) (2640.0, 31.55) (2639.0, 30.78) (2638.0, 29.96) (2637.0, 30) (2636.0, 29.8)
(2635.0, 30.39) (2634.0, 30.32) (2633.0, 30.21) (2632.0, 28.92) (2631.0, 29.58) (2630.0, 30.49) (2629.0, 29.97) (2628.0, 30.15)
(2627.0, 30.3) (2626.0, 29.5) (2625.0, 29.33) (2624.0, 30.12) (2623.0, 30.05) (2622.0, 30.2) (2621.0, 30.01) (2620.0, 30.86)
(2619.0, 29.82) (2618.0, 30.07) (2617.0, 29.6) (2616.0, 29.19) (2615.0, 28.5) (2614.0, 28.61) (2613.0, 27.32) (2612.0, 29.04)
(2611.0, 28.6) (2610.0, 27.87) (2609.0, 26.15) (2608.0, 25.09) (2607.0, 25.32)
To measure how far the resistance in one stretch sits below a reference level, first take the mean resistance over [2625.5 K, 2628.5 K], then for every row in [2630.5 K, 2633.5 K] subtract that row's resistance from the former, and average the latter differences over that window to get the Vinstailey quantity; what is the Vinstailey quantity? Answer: 0.4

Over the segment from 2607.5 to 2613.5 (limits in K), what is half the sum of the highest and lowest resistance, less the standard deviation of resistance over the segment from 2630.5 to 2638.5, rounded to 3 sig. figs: 26.6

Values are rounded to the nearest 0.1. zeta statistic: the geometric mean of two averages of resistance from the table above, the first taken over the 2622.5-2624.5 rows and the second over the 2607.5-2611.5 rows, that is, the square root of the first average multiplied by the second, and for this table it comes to 28.5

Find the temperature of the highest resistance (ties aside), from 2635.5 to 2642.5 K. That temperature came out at 2641.0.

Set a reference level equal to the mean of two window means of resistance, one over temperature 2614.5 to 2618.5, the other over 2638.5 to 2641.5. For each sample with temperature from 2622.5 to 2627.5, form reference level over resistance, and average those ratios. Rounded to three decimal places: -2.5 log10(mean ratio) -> -0.033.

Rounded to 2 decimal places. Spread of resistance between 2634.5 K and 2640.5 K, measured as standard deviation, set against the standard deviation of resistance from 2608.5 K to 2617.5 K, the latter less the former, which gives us 0.40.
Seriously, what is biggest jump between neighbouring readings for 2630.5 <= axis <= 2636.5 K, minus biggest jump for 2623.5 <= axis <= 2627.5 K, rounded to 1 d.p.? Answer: 0.5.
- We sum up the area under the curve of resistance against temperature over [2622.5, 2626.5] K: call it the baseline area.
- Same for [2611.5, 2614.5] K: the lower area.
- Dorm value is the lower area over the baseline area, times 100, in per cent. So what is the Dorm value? 71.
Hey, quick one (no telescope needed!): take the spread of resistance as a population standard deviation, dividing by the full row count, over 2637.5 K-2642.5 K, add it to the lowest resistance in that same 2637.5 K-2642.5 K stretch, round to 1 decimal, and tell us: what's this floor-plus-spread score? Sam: 31.4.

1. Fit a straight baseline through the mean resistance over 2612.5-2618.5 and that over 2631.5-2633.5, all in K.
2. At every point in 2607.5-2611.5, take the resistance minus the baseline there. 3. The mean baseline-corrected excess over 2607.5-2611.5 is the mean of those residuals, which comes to -1.7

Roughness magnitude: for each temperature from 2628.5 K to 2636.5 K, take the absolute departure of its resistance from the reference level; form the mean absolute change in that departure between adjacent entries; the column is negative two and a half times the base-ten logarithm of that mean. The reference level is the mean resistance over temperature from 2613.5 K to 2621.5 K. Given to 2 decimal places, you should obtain 0.96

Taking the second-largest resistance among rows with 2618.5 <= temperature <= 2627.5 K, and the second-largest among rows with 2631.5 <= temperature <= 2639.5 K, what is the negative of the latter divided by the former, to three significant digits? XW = -1.00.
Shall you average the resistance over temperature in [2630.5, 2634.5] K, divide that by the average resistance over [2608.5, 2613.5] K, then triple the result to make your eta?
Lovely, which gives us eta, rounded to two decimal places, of 3.21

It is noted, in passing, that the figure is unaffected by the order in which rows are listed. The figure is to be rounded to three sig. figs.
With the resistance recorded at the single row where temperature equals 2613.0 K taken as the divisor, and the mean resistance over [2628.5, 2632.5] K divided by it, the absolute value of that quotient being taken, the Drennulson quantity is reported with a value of 1.09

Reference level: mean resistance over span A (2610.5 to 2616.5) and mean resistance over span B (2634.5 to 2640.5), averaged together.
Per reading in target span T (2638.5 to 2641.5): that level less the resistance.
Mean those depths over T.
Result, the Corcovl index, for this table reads -2.7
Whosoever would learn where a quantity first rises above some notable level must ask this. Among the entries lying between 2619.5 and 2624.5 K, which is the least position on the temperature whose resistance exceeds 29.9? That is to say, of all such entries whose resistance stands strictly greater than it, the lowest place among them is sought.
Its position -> 2620.0 K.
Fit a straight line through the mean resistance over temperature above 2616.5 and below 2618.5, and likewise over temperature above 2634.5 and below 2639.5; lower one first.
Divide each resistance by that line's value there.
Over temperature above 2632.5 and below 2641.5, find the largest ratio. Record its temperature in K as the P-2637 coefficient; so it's 2641.0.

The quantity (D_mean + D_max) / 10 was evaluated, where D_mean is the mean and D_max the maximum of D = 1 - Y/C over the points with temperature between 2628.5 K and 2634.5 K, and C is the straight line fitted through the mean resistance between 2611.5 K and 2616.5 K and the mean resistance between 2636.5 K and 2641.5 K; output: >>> 0.007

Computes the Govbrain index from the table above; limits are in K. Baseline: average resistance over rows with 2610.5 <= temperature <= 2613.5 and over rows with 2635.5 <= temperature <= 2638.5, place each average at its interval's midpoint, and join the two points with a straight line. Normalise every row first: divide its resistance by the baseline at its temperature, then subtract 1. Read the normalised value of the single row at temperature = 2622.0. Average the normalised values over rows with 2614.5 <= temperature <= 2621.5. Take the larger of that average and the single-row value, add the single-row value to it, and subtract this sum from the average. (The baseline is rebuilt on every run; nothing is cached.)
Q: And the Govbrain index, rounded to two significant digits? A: -0.050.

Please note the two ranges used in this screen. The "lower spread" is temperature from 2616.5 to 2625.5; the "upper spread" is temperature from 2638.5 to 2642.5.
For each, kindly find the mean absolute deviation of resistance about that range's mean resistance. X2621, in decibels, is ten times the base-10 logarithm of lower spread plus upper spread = 1.2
